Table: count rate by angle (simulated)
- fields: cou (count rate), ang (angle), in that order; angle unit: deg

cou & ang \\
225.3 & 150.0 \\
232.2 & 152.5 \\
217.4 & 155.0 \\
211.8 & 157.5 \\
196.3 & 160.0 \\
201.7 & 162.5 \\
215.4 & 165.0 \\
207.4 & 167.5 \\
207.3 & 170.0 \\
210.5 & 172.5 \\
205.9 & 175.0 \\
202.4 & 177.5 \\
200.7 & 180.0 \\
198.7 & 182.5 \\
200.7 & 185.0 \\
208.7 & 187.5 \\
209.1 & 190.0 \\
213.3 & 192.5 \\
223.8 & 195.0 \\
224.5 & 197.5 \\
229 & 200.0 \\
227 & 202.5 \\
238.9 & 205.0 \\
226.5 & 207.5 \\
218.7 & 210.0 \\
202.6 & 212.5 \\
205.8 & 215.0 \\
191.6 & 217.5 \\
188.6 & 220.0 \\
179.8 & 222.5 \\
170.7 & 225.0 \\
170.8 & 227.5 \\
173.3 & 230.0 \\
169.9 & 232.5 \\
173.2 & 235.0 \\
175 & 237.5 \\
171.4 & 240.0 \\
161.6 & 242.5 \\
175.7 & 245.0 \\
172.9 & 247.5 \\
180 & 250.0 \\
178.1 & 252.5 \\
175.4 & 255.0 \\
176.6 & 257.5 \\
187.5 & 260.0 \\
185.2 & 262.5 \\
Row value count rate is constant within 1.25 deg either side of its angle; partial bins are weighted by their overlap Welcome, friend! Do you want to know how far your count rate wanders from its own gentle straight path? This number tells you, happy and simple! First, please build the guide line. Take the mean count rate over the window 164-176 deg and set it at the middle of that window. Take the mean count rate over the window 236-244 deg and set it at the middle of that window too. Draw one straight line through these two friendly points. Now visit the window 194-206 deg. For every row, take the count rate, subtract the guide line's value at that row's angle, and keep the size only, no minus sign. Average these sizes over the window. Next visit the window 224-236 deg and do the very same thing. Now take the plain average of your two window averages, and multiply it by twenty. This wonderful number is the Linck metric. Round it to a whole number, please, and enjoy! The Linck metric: 403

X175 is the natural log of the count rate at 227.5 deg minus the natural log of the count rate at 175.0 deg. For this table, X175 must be -0.19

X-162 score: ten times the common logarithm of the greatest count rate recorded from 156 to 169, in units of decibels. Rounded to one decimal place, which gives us 23.3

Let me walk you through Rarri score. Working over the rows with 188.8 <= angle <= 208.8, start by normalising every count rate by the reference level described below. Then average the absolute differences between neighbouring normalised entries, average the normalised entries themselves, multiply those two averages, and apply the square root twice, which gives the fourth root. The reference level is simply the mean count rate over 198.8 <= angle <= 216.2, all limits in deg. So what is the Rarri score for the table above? 0.42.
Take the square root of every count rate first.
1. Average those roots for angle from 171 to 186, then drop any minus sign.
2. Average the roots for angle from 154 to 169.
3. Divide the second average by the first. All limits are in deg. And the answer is 1.01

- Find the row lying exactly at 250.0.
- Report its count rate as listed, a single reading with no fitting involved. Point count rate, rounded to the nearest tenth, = 180.0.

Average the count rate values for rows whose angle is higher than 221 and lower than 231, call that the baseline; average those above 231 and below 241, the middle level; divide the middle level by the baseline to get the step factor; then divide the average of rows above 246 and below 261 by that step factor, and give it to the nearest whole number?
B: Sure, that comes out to 180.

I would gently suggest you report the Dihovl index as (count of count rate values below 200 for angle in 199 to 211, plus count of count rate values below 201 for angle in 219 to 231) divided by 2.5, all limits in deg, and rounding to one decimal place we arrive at 2.0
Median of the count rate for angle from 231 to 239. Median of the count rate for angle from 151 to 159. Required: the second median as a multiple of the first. 1.26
